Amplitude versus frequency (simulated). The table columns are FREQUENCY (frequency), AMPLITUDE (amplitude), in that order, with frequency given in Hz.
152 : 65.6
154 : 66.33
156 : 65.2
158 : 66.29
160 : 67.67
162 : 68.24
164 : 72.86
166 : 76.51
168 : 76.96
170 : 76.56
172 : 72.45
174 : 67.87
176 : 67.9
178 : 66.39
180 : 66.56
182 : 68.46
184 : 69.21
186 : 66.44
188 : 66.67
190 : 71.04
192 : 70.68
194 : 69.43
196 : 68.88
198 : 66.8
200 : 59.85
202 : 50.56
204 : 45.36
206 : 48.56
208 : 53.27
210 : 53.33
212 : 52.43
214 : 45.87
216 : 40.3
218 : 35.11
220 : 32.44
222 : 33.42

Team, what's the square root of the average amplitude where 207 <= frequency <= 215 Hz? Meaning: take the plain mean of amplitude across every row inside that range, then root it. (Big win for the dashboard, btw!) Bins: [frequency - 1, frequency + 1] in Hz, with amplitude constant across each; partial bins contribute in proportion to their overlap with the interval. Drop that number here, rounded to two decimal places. 7.16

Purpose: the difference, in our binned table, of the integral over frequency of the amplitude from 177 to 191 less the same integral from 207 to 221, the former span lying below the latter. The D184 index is 324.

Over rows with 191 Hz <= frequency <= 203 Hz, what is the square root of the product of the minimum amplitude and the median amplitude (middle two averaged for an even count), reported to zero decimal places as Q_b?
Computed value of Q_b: 59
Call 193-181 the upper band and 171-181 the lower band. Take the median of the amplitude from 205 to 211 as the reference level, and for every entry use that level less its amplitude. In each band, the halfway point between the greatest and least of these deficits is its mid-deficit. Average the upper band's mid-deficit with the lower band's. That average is -15.8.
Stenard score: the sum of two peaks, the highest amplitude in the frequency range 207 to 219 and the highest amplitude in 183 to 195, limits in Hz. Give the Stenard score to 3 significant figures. 124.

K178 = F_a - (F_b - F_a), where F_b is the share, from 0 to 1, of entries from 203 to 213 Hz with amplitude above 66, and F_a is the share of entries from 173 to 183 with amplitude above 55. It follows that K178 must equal 2.00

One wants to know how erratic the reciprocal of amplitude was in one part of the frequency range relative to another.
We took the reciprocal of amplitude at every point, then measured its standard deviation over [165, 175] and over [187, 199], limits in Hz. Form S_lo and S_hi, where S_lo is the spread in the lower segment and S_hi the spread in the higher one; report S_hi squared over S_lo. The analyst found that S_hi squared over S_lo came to 0.0002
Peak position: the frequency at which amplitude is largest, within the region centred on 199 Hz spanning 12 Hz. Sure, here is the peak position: 194 Hz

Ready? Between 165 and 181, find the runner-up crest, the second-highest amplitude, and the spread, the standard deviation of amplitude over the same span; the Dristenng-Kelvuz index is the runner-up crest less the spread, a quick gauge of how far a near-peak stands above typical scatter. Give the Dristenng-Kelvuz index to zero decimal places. 72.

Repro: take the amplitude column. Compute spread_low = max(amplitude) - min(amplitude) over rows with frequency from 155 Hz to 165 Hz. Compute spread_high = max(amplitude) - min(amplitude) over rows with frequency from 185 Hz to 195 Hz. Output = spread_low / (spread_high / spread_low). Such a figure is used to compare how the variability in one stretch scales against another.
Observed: 12.8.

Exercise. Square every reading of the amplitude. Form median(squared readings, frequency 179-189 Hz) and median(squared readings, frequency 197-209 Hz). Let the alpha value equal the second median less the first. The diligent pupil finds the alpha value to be -1748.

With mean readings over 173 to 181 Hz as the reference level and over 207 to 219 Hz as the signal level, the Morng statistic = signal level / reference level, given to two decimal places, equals 0.70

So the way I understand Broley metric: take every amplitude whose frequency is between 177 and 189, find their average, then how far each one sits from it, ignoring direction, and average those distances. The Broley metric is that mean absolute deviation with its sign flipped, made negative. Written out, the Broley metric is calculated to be -1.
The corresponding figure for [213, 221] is -5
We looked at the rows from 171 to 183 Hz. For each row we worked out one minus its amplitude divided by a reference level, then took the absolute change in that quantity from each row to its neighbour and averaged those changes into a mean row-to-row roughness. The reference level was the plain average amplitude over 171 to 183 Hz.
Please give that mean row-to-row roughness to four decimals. 0.0240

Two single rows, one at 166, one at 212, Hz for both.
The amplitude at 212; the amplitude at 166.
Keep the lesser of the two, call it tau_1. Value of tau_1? 52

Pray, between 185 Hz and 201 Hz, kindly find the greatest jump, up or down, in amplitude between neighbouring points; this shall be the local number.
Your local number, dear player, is 6.95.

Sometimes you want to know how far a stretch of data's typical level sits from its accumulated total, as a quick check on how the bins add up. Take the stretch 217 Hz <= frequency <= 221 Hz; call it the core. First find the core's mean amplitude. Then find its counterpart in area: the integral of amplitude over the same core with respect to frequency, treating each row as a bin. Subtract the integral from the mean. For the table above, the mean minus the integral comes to -101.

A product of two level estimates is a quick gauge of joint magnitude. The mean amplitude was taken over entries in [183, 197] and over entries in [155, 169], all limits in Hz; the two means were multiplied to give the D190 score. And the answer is 4860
